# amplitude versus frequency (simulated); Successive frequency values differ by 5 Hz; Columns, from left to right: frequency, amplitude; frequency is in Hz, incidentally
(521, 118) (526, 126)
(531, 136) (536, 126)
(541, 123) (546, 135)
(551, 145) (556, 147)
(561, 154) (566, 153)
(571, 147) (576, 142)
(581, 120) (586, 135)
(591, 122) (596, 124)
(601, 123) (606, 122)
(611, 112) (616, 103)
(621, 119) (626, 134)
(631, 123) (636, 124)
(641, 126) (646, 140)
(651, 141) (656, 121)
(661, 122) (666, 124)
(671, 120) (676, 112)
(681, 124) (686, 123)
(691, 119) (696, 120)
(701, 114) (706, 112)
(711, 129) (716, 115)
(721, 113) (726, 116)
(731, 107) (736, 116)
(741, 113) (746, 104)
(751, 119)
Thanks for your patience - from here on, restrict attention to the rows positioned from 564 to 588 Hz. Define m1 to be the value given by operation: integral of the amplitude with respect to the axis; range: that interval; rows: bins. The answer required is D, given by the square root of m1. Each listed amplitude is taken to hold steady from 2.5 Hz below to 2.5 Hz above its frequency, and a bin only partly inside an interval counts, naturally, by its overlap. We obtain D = 57.8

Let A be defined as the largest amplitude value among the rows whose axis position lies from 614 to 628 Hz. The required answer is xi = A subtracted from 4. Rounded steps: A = 134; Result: -130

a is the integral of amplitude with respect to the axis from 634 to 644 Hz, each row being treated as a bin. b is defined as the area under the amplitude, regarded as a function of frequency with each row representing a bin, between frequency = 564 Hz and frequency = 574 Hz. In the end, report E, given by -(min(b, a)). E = -1258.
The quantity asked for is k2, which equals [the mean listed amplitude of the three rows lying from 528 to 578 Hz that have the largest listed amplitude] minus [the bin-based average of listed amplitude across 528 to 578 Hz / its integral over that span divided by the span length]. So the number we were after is 11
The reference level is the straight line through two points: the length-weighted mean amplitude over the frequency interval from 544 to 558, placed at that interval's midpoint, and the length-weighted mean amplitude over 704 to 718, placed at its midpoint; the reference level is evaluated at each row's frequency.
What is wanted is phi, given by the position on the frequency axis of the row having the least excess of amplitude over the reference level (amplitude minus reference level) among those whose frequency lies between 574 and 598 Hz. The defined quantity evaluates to 581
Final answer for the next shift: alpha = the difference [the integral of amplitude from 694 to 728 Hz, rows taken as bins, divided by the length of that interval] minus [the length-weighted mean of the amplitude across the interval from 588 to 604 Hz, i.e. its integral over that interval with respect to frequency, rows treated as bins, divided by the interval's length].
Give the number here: -6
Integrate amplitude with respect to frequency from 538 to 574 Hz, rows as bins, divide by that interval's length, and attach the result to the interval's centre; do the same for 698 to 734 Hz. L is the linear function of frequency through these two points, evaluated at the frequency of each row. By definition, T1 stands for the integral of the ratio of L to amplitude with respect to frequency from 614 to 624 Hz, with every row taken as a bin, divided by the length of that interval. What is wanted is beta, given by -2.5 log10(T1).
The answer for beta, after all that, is -0.18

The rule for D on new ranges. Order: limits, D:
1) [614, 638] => 53.9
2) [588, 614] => 56.0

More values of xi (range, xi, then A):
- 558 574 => -150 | 154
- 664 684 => -120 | 124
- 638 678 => -137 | 141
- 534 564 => -150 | 154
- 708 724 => -125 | 129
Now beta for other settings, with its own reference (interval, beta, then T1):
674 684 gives -0.03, 1.03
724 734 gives -0.02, 1.01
